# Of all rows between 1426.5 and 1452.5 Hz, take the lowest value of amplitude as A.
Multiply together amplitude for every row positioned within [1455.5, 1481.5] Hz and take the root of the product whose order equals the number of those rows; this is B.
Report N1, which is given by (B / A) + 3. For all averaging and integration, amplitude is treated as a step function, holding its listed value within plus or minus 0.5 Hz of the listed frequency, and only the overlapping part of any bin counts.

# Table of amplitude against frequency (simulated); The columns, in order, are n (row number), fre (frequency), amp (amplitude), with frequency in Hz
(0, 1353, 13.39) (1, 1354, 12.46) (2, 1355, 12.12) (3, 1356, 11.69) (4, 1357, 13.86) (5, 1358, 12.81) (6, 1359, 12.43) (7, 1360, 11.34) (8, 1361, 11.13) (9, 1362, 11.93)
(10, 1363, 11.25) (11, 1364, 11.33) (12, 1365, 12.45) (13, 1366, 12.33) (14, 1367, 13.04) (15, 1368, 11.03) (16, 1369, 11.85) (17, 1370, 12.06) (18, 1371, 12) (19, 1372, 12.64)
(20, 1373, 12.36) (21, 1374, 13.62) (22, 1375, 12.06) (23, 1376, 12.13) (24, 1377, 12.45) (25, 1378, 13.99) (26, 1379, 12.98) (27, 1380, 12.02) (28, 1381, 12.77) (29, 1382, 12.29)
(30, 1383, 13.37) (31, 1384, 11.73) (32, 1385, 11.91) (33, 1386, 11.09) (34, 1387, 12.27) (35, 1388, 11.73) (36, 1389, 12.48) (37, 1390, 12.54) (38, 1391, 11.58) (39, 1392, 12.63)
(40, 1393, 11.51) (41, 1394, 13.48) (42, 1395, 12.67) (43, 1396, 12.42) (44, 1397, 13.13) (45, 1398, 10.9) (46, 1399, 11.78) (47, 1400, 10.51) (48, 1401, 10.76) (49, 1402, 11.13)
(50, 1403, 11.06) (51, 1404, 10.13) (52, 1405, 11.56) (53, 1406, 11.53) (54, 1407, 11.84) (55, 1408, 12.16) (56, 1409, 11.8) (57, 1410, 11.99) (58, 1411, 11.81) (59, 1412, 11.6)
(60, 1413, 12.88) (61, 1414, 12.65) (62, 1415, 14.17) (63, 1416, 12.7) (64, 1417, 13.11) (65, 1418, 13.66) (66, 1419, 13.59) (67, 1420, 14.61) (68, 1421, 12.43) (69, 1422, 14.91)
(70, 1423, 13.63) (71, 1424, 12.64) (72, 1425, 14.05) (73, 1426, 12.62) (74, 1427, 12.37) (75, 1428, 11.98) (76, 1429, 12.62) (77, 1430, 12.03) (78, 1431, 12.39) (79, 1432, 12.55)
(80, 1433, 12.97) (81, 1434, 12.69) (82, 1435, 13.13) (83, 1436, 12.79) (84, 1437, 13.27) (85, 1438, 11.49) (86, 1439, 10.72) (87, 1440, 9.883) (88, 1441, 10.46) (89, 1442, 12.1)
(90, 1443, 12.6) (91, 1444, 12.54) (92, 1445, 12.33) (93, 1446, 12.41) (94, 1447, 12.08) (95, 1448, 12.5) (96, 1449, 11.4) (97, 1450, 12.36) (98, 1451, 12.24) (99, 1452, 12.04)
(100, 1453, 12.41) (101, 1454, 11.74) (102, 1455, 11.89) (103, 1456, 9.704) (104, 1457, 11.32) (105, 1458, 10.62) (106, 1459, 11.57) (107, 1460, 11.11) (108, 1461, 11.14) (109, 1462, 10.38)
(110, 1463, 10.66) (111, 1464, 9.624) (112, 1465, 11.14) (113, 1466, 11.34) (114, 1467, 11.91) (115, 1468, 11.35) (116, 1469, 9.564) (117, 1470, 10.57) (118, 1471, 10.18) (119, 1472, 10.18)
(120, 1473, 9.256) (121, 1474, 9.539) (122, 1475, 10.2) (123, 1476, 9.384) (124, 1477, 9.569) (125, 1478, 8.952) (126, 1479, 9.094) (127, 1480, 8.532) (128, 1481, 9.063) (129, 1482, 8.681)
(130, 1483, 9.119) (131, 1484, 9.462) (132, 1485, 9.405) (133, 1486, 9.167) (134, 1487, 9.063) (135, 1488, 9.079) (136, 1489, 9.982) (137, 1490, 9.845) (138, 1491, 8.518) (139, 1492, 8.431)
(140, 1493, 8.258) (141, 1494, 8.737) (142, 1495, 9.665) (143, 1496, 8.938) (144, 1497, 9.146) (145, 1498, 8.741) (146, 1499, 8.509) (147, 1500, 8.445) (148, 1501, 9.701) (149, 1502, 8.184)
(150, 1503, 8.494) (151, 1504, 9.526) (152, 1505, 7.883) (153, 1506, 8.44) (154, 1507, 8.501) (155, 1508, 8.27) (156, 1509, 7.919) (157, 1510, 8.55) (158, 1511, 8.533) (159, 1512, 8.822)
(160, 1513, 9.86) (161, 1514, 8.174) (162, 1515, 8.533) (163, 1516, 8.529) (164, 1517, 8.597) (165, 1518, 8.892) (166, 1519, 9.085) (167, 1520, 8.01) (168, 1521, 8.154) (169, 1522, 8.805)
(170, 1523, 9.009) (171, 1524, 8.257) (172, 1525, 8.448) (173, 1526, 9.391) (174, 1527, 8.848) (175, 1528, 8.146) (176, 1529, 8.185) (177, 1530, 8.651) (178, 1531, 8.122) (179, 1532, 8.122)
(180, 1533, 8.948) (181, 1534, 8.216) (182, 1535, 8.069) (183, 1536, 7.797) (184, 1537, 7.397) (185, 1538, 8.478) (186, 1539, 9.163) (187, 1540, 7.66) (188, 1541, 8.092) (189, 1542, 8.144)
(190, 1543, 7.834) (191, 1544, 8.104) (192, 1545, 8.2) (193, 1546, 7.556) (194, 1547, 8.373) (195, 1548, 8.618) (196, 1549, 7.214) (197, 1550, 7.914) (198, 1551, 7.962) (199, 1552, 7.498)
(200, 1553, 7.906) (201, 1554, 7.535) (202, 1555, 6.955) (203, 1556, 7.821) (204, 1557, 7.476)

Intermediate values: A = 9.883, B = 10.2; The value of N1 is 4.03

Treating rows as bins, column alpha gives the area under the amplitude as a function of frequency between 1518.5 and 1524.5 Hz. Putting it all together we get 51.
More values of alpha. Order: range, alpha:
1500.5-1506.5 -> 52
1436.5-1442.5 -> 68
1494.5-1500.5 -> 53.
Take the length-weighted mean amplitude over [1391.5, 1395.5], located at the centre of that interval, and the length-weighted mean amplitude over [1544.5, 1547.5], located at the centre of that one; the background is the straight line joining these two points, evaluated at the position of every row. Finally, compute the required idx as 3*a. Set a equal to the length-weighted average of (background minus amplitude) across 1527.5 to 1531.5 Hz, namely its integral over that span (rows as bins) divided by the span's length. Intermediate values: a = 0.3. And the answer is 0.8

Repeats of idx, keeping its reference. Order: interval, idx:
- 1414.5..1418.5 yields -4.6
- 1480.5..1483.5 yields 3.0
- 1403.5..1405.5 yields 4.2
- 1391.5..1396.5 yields 0.0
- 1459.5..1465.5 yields -0.5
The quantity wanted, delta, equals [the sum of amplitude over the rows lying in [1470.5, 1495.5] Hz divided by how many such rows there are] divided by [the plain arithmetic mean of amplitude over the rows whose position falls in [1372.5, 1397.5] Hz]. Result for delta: 0.7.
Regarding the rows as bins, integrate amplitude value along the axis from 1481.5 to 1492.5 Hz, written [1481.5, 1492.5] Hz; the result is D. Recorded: 101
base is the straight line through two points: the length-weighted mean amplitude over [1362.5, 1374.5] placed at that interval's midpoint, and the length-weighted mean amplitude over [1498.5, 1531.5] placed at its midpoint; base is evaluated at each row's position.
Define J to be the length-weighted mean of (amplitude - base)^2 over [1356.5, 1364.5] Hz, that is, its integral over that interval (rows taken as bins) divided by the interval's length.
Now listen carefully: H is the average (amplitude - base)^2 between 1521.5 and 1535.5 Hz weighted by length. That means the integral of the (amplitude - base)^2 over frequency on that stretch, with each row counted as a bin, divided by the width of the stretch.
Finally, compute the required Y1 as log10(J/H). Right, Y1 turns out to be 0.6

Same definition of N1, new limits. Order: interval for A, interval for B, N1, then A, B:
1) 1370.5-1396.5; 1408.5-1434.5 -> 4.16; 11.09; 12.8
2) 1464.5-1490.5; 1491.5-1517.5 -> 4.01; 8.532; 8.7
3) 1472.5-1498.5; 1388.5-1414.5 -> 4.43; 8.258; 11.8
